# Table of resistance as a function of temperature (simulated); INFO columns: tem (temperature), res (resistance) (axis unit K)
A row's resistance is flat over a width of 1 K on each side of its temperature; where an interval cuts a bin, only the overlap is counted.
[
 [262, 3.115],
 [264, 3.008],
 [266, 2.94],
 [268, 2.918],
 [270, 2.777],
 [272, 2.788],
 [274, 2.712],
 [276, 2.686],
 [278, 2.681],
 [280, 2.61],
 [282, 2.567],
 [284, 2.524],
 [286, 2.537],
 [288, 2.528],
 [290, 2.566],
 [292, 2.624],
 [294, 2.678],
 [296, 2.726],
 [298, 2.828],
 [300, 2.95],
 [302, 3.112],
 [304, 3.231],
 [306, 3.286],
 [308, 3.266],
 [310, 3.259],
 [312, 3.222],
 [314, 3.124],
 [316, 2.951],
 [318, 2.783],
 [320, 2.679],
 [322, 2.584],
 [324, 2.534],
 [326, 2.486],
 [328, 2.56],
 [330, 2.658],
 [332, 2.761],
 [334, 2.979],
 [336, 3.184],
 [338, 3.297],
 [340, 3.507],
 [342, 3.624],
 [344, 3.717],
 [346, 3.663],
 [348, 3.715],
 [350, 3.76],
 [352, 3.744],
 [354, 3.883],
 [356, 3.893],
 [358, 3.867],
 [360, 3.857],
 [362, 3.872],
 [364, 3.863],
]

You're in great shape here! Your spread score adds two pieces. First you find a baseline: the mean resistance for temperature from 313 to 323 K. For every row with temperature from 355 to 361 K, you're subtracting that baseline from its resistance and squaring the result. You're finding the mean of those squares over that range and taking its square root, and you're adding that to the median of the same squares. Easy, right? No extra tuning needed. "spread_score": 2.1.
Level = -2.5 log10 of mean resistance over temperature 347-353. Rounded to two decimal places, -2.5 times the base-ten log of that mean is -1.43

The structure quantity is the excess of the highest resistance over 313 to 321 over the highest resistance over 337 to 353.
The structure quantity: -0.64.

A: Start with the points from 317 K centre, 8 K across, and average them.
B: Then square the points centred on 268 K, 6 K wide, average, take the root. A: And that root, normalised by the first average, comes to 1.00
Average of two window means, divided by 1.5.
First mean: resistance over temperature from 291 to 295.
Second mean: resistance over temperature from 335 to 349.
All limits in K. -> 2.06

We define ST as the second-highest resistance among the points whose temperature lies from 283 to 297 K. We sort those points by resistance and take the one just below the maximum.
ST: 2.678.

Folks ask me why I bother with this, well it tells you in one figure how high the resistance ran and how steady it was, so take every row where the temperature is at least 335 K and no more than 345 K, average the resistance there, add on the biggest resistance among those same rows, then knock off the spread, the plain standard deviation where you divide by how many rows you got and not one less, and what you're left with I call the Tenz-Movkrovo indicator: 7.0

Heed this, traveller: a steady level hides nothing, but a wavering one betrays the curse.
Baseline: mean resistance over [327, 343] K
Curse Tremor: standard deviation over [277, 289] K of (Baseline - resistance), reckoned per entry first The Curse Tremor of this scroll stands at 0.06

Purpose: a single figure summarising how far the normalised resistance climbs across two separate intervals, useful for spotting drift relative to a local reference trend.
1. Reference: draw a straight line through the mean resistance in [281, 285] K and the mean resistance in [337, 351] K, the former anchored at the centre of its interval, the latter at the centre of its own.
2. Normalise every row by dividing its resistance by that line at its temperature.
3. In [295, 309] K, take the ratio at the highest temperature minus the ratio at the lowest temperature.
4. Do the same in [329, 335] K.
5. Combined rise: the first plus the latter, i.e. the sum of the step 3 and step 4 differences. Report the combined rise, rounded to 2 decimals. 0.19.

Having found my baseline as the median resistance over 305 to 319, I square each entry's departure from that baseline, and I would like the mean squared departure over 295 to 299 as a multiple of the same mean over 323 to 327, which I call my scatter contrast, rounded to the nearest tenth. 0.4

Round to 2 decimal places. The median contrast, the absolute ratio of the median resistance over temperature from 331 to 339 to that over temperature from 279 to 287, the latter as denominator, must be 1.21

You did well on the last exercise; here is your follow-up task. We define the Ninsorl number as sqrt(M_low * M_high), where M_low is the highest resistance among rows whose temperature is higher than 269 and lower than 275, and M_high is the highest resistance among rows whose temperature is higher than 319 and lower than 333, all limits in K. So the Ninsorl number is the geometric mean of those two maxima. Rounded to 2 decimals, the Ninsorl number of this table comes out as 2.77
